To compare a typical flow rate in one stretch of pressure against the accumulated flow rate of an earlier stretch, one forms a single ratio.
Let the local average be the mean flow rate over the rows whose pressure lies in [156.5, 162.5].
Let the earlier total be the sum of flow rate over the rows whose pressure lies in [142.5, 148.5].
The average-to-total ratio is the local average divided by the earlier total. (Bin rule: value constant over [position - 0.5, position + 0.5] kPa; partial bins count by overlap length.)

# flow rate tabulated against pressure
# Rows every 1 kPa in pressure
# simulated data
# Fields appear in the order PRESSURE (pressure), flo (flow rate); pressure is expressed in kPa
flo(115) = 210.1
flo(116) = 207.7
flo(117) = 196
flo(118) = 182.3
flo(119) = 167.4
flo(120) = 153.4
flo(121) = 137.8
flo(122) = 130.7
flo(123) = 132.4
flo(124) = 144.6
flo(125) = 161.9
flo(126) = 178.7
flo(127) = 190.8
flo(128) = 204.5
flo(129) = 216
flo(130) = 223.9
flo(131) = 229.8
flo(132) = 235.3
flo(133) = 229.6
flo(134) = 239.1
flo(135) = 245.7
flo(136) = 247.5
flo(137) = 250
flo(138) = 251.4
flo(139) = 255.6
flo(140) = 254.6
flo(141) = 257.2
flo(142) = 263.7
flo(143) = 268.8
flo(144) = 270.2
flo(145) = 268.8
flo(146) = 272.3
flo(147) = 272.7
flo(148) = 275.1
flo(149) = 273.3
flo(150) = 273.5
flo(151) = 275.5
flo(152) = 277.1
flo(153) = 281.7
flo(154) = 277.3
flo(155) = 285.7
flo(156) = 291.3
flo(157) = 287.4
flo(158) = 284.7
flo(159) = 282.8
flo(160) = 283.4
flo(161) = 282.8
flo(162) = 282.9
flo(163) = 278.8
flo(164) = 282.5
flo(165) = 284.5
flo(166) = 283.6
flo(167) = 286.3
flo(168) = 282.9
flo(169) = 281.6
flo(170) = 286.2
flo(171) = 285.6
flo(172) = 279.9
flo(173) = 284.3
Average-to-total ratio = 0.17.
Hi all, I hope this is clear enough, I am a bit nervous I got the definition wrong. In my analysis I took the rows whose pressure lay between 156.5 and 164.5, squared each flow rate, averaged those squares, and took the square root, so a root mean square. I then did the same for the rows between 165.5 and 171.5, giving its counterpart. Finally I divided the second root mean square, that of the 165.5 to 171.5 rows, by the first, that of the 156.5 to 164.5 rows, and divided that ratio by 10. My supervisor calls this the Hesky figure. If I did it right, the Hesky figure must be 0.100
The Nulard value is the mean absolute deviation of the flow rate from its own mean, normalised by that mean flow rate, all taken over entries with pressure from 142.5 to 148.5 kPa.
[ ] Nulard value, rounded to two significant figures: 0.0076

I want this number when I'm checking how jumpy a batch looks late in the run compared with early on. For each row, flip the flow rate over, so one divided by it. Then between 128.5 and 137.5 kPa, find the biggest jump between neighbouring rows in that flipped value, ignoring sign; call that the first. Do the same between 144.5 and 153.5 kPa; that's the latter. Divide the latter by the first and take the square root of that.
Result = 0.58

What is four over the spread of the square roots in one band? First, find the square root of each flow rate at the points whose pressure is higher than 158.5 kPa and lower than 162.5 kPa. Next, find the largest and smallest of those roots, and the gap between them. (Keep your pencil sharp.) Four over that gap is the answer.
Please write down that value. 224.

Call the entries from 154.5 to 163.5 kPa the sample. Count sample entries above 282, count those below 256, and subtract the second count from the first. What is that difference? 8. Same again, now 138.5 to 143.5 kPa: -2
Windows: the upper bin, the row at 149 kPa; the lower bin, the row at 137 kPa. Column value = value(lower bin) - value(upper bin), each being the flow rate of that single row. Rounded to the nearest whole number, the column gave -23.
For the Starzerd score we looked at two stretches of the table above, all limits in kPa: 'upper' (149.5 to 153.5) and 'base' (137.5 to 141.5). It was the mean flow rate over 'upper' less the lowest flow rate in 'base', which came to 26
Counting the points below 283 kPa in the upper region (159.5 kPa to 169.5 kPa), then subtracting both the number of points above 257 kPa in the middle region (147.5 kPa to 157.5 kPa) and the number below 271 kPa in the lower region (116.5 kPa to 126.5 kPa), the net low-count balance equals -14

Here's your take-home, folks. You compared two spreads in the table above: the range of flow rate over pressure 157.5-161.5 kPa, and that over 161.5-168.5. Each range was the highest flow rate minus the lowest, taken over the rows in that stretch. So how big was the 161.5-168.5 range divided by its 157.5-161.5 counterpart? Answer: 3.95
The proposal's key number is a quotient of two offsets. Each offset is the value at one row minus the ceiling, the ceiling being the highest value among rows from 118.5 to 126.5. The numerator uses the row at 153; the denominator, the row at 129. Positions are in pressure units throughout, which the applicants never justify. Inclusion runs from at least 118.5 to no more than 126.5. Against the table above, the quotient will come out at 3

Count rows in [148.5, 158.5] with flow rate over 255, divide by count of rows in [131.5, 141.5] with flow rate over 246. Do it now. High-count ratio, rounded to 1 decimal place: 1.7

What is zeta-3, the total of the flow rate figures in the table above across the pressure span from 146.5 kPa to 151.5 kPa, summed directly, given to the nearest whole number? 1370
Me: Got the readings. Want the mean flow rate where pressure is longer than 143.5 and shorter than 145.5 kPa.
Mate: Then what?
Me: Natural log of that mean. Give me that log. 5.60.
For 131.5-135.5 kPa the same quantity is 5.47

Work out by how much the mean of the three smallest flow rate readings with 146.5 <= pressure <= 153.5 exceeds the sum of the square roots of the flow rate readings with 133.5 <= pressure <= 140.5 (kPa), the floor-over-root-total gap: 163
